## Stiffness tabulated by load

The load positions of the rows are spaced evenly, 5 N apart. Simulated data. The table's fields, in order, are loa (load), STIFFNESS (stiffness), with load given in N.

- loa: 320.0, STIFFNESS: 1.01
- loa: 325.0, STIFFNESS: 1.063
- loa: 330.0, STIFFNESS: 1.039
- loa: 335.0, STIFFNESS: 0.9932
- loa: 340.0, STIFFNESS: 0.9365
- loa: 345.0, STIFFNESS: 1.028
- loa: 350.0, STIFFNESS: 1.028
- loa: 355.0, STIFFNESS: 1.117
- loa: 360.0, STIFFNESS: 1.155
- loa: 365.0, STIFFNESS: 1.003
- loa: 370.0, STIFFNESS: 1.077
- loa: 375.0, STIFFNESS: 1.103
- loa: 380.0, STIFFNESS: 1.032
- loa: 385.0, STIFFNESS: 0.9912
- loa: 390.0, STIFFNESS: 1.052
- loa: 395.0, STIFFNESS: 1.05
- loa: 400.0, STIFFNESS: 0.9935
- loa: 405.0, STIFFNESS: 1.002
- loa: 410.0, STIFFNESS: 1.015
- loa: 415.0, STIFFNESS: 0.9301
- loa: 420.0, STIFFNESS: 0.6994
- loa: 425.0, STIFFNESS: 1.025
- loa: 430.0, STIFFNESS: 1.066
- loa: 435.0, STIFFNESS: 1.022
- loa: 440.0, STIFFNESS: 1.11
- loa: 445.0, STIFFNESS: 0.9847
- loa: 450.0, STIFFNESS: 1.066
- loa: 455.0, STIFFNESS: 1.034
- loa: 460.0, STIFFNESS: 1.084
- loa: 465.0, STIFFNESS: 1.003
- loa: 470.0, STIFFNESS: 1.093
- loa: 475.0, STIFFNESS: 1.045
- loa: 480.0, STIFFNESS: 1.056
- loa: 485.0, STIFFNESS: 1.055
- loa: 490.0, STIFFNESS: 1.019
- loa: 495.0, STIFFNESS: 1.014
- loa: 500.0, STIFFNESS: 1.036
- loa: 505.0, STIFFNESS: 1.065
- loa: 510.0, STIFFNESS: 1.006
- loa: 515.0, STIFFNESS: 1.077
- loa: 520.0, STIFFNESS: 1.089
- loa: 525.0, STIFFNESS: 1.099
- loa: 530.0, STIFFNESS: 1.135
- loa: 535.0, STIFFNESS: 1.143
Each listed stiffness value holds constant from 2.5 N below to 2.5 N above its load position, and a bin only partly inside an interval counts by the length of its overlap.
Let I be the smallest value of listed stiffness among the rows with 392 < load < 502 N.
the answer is 0.6994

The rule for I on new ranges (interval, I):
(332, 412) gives 0.9365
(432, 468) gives 0.9847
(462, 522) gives 1.003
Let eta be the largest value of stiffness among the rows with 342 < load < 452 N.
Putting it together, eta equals 1.155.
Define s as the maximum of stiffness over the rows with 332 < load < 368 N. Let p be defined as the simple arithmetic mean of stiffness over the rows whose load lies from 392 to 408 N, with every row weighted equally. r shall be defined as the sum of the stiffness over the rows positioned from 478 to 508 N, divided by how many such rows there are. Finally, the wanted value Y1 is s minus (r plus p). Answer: -0.90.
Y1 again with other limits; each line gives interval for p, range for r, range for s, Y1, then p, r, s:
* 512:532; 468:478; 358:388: -1.01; 1.10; 1.069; 1.155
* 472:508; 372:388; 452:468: -1.00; 1.04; 1.042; 1.084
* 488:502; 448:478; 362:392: -0.97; 1.02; 1.054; 1.103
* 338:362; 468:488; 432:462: -1.01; 1.05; 1.062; 1.11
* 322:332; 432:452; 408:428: -1.07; 1.05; 1.046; 1.025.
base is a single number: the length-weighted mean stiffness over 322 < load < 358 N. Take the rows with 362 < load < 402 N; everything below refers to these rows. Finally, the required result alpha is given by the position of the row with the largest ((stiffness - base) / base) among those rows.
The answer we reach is 375.0 N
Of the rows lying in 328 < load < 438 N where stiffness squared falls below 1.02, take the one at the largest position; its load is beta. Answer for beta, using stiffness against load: 420.0 N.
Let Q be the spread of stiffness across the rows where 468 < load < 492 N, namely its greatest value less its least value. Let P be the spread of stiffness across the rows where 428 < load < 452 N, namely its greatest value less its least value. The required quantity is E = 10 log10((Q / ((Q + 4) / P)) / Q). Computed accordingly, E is -15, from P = 0.13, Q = 0.07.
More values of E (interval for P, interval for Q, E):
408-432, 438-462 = -11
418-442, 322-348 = -10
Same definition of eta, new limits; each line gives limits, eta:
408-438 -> 1.066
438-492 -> 1.11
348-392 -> 1.155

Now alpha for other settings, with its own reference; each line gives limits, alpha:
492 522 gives 520.0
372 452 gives 440.0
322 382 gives 360.0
